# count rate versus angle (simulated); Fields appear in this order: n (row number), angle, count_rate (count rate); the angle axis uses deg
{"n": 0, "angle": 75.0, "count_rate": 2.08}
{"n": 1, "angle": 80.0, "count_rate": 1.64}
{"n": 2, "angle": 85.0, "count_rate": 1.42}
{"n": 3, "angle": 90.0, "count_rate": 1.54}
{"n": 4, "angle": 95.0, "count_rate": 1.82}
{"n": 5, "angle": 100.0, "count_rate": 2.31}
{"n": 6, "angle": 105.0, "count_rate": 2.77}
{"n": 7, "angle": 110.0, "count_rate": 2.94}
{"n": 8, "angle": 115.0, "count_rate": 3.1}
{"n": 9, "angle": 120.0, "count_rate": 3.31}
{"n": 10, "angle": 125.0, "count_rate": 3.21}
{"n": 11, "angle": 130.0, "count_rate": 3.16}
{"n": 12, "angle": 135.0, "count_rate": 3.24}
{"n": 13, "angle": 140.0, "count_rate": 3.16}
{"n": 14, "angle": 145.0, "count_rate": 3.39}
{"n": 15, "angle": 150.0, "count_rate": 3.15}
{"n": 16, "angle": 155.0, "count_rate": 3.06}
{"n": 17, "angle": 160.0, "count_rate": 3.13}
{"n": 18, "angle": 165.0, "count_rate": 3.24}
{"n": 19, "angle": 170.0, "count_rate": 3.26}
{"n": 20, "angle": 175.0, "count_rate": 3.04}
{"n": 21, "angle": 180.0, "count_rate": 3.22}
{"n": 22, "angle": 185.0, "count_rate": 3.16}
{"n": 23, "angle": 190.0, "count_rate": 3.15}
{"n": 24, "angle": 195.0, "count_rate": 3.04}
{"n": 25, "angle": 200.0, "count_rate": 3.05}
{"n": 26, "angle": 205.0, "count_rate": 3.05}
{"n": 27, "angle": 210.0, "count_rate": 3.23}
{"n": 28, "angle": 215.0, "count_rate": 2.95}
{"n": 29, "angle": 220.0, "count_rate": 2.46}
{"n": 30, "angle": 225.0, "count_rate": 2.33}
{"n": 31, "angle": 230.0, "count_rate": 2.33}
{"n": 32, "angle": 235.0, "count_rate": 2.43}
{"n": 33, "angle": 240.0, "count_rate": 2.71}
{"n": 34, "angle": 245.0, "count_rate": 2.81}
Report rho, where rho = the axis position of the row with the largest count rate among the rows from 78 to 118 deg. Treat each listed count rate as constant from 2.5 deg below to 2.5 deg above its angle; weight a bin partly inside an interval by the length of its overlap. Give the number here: 115.0 deg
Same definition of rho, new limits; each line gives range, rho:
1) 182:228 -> 210.0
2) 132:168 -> 145.0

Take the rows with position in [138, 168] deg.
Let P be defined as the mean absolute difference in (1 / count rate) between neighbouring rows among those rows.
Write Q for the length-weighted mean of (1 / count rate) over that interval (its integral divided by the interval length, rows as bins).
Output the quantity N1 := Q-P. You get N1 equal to 0.300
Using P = 0.014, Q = 0.314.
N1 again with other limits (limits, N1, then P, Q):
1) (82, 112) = 0.438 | 0.073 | 0.511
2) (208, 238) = 0.361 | 0.027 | 0.388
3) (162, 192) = 0.305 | 0.010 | 0.315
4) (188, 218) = 0.315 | 0.012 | 0.327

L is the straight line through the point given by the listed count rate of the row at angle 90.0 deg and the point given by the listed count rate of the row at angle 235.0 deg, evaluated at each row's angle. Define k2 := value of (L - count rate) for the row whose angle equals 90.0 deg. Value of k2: 0.0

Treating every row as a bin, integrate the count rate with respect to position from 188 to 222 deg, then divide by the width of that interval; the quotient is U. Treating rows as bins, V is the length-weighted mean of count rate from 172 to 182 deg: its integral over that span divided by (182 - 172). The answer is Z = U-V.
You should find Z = -0.1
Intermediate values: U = 3.00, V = 3.13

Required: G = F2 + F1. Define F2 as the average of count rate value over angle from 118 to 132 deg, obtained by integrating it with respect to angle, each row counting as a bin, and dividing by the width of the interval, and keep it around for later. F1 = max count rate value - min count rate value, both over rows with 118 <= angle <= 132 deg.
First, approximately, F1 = 0.15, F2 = 3.23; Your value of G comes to 3.38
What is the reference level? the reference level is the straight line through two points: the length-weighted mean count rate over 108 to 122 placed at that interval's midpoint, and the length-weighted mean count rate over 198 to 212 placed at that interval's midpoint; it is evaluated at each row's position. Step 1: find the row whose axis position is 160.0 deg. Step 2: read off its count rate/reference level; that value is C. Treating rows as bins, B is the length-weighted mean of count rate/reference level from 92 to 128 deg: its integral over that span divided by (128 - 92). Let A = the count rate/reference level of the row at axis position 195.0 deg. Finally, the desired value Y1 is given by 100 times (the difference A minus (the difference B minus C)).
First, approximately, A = 0.98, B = 0.89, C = 1.01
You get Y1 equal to 110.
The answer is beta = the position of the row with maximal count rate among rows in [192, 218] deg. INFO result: 210.0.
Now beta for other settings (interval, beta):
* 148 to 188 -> 170.0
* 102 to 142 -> 120.0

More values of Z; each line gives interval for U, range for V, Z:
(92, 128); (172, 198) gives -0.4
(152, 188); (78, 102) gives 1.4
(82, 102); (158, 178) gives -1.4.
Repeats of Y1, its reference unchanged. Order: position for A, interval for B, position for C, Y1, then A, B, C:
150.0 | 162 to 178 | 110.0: 93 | 1.01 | 1.02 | 0.94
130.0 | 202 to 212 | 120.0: 107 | 1.01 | 1.01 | 1.06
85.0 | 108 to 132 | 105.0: 33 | 0.46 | 1.01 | 0.89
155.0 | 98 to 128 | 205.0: 102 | 0.98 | 0.95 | 0.98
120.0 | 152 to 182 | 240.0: 92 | 1.06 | 1.01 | 0.87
